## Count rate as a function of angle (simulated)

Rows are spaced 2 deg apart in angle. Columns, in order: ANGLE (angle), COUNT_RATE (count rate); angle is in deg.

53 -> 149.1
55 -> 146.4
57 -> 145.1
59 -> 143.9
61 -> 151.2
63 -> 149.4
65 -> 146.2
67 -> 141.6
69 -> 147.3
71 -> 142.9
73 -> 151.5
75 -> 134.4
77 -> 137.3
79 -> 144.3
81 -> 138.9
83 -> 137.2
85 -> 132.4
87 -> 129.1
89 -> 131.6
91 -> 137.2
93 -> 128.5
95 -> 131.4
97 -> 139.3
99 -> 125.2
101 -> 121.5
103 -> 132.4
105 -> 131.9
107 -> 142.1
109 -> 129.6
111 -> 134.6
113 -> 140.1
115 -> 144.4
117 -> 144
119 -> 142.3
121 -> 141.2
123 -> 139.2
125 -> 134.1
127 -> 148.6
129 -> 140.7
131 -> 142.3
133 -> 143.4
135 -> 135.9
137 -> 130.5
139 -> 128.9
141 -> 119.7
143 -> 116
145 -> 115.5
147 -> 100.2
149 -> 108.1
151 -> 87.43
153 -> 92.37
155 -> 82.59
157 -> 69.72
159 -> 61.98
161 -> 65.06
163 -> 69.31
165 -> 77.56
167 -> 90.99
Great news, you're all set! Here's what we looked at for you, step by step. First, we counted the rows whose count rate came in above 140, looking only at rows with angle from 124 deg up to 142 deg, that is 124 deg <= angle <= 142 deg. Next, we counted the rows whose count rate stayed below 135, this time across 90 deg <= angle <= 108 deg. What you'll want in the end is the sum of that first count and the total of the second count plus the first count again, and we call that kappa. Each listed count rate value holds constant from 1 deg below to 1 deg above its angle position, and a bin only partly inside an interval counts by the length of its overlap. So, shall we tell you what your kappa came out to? 14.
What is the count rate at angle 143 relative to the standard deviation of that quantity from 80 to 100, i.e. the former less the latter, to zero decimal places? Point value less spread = 111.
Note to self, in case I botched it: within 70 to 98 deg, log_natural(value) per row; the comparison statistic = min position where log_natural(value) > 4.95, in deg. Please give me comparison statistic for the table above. 71 deg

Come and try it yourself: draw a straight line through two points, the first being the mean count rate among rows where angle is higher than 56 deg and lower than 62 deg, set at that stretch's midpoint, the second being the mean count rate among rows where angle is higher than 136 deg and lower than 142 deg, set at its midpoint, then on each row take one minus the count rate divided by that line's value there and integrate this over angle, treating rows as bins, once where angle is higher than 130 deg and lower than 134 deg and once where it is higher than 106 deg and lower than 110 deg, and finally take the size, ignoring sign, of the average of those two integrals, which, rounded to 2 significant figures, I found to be 0.25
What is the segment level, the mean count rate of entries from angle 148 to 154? 96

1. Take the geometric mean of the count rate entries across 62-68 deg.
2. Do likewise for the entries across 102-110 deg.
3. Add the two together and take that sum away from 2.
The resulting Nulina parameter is -278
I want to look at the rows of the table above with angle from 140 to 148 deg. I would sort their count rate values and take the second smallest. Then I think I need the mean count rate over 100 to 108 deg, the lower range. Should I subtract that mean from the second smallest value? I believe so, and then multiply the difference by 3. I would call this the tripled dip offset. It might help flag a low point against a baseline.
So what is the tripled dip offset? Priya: -49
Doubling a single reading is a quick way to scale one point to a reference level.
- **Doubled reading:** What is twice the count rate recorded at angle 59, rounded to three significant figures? 288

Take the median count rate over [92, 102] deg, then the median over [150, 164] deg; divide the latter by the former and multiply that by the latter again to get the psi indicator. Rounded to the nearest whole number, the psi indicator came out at 38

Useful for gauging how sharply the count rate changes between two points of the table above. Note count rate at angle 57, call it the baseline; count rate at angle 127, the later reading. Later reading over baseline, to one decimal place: 1.0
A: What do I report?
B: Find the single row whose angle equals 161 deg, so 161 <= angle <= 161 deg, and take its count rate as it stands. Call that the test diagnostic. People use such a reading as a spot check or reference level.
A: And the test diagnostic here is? 65.06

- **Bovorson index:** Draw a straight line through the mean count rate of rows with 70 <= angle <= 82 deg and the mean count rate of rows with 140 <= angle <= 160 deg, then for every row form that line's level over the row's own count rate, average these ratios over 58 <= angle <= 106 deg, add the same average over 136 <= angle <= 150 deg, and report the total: 1.86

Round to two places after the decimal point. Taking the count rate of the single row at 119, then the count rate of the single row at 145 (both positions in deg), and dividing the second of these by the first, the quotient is 0.81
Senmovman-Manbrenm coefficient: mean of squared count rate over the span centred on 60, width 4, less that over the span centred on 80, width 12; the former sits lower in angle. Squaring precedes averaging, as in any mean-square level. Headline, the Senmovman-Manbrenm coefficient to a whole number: 2887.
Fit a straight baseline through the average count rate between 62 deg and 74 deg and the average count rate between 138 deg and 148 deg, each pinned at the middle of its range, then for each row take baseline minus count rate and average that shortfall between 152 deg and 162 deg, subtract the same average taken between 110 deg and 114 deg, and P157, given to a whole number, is 45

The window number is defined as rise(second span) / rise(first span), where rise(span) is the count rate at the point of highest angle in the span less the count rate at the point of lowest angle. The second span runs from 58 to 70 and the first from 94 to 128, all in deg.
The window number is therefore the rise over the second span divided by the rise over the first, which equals 0.2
